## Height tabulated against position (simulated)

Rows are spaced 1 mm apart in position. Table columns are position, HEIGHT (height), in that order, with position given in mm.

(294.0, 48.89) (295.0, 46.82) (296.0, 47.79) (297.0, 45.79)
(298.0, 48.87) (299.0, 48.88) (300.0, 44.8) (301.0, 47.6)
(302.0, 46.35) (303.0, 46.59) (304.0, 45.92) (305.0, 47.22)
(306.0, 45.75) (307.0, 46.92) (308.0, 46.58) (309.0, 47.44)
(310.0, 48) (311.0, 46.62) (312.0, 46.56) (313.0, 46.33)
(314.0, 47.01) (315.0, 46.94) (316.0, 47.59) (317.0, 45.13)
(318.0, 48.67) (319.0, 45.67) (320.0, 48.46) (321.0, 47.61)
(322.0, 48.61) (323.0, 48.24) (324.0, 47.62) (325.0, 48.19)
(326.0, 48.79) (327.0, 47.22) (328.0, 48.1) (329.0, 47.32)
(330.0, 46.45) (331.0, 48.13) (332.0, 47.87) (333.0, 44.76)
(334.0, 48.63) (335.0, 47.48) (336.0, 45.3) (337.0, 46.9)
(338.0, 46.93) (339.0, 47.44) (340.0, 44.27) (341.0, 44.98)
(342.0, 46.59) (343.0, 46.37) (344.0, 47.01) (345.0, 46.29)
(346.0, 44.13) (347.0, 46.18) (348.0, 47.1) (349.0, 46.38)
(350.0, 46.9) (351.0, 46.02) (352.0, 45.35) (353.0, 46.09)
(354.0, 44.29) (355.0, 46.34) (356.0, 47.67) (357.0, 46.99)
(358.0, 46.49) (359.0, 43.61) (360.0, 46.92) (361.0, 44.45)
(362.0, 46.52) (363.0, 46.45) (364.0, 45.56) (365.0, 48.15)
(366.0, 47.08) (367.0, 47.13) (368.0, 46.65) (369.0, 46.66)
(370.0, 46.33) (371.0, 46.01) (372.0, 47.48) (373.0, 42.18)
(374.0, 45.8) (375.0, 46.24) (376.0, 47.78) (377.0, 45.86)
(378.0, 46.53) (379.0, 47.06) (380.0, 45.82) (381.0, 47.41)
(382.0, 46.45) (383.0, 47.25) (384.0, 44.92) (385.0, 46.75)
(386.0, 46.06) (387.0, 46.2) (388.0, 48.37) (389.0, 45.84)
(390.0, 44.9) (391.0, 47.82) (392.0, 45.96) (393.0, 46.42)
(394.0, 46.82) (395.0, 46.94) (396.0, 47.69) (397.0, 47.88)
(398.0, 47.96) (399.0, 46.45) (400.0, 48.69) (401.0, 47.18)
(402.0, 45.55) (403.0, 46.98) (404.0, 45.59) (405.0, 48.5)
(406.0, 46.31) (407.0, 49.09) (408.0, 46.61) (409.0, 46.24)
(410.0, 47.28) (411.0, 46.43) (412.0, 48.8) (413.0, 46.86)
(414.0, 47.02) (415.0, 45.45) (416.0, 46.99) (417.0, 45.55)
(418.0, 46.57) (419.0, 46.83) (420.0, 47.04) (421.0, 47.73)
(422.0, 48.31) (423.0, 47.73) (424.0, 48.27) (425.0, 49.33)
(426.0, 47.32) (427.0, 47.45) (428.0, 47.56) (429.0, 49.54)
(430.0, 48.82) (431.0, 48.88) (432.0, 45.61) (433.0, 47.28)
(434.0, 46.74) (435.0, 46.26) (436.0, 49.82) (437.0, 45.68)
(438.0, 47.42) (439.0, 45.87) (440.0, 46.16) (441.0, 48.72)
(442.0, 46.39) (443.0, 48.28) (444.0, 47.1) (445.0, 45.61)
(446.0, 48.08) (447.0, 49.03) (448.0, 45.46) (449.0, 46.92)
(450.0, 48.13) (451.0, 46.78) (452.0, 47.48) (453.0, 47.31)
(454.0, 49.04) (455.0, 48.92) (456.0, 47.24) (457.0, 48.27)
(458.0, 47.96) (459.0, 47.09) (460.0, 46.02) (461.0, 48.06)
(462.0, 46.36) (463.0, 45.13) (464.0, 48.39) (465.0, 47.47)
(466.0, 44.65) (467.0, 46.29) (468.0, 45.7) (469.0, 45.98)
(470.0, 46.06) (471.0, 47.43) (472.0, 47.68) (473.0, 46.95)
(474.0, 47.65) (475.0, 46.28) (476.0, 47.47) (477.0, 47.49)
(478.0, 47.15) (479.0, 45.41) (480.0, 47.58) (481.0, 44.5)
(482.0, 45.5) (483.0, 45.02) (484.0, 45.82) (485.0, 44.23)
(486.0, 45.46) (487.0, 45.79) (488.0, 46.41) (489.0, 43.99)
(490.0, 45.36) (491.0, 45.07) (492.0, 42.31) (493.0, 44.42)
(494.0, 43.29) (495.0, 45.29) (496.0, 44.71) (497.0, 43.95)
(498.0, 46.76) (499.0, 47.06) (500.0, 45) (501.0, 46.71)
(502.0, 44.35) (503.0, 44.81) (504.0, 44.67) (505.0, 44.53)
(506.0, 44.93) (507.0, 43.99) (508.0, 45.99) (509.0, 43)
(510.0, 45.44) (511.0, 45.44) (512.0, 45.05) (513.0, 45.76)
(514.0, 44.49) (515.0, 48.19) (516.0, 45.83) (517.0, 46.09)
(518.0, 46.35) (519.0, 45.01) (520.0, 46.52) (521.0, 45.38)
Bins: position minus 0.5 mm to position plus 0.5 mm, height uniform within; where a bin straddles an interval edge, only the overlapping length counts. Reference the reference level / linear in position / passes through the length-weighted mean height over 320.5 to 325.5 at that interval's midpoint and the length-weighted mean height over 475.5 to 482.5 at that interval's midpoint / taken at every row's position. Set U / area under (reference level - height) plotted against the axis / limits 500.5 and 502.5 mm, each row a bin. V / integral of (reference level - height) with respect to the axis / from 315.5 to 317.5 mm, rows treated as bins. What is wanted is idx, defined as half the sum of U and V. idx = 2.4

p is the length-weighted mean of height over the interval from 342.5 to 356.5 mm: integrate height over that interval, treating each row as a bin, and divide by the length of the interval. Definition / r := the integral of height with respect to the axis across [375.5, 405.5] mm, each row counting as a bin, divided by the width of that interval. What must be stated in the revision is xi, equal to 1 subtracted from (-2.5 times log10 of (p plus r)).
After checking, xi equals -5.92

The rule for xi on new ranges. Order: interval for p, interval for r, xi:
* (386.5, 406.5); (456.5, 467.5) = -5.93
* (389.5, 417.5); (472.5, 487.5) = -5.92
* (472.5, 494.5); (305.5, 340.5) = -5.92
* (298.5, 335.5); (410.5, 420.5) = -5.93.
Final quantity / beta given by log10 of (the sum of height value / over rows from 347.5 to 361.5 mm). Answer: 2.81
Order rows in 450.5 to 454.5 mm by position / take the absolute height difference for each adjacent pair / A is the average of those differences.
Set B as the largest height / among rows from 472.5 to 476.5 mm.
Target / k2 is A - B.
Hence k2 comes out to -46.8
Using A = 0.9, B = 47.65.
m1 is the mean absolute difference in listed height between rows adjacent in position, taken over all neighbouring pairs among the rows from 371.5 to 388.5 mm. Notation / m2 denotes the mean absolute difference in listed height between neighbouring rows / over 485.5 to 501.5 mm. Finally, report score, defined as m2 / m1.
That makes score 0.88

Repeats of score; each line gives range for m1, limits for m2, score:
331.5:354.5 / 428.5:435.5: 0.82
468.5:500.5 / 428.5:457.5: 1.29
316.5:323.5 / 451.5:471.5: 0.63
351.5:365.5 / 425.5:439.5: 0.93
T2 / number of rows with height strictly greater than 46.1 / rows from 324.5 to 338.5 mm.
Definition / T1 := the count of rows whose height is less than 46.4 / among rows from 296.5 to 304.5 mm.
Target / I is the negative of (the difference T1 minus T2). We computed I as 8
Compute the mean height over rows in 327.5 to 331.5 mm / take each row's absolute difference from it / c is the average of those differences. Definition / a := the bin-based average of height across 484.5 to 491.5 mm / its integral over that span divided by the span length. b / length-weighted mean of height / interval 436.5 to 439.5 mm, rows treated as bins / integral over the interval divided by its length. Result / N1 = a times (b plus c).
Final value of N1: 2121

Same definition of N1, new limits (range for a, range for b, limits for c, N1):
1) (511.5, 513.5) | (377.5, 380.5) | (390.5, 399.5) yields 2140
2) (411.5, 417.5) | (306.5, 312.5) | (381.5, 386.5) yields 2229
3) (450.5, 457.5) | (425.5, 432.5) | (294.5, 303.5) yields 2344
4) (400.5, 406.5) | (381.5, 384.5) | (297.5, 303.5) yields 2216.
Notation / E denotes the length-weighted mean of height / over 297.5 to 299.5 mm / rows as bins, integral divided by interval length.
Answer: 48.9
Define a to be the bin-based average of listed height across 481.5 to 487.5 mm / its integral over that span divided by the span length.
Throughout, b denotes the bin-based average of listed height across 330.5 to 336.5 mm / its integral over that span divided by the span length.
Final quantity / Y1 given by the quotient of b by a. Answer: 1.04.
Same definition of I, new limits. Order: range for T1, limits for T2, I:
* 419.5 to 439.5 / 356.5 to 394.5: 21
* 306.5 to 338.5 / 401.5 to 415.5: 6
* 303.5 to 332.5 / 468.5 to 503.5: 8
